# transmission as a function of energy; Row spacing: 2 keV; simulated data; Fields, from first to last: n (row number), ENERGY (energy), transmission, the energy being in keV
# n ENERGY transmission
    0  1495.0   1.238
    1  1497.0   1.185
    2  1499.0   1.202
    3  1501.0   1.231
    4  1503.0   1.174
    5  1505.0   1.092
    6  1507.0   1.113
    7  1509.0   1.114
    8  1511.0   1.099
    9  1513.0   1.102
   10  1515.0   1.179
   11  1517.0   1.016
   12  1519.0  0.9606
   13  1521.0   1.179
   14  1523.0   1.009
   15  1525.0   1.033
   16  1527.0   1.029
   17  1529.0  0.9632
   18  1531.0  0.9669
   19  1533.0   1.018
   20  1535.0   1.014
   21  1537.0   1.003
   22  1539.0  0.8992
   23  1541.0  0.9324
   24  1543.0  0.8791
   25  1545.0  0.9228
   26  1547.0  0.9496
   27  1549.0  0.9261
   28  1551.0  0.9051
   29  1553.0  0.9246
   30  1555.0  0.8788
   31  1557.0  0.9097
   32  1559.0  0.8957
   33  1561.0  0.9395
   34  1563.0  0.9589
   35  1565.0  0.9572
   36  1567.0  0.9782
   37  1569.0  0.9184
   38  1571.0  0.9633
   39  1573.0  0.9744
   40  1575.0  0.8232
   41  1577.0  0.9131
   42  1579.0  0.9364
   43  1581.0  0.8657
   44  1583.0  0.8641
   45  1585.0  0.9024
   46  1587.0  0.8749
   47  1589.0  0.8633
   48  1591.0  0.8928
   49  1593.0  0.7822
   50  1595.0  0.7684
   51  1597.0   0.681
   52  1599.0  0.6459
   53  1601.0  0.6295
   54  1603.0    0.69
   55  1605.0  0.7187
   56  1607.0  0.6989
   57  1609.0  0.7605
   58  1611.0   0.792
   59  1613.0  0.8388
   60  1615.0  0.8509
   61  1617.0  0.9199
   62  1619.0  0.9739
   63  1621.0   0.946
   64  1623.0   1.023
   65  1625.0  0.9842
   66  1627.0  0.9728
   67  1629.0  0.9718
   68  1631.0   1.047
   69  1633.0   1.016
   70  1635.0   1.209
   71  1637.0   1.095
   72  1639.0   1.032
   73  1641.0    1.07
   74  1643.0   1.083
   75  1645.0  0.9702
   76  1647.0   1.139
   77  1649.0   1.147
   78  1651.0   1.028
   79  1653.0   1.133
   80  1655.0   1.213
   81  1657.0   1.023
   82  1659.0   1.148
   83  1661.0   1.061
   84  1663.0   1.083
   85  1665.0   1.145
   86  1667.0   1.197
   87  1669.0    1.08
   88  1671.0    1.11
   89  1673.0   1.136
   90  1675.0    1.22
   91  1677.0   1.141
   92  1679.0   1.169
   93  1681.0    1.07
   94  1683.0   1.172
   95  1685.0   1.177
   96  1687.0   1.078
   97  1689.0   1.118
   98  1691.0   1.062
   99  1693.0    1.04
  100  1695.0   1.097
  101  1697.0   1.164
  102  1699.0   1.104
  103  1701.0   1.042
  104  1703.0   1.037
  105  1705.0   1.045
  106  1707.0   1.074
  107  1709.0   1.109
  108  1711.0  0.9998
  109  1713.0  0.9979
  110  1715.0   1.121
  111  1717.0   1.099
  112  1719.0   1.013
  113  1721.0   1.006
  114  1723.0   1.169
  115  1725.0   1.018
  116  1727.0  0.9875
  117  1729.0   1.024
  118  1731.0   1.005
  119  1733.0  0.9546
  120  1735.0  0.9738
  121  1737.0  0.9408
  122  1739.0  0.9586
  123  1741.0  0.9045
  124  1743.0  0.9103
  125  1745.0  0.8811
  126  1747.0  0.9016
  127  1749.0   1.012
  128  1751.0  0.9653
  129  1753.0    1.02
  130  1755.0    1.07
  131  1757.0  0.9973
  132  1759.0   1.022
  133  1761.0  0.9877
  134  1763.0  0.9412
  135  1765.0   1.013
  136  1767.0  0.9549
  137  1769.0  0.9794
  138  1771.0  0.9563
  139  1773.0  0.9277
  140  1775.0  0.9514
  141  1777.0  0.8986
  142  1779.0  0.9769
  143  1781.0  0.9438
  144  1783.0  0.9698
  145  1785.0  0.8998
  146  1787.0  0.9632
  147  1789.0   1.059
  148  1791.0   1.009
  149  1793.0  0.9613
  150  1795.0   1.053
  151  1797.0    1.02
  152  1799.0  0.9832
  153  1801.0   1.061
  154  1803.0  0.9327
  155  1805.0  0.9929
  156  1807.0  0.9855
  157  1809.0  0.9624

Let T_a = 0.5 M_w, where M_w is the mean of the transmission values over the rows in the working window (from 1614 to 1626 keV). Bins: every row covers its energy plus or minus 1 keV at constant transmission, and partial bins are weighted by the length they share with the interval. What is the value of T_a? 0.475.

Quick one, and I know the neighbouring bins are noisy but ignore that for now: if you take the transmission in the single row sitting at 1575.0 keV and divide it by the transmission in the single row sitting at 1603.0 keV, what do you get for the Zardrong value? 1.19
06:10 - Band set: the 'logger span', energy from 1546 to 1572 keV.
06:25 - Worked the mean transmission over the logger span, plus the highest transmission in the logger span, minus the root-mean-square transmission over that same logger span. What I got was 0.98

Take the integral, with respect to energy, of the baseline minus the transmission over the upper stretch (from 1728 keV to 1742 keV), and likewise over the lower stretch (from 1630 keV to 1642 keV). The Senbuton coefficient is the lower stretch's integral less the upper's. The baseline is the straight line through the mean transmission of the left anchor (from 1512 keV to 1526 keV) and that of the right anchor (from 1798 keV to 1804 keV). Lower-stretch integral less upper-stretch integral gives -1.1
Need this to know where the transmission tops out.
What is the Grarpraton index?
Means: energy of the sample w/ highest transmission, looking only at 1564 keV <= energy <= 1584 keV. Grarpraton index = 1567.0 keV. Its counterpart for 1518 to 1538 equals 1521.0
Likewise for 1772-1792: 1789.0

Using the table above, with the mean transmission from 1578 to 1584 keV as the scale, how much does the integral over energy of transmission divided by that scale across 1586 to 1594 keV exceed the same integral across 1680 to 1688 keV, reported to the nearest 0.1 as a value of -2.4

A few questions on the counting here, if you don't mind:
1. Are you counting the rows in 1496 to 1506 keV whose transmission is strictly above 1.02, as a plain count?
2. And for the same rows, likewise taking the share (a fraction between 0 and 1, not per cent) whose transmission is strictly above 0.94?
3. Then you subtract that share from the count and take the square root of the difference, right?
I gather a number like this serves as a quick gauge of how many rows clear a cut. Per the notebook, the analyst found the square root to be 2.0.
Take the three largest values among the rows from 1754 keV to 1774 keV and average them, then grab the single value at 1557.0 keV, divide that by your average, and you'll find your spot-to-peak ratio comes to 0.88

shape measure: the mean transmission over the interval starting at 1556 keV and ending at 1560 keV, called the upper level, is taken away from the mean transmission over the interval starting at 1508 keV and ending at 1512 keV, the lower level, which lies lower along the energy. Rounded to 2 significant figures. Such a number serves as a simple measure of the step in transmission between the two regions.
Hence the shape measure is 0.20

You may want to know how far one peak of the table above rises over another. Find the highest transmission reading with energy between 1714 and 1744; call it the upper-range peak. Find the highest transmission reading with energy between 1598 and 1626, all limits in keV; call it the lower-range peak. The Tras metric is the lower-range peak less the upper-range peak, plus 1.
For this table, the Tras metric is 0.85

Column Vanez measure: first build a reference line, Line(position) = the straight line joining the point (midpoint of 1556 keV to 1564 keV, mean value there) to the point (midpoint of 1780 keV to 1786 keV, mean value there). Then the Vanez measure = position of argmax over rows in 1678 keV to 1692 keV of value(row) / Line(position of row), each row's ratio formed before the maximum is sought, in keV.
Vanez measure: 1685.0 keV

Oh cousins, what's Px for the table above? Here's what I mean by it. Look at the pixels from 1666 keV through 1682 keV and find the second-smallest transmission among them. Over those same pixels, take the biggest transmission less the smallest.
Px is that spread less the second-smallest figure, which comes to -0.93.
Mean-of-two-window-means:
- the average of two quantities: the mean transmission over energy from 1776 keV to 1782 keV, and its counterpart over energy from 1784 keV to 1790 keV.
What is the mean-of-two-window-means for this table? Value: 0.96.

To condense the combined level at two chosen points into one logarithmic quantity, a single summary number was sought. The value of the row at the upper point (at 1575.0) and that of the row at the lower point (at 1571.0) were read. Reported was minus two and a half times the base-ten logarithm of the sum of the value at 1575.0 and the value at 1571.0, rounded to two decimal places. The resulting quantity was -0.63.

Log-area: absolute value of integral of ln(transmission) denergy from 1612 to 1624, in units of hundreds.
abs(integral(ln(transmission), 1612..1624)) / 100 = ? 0.010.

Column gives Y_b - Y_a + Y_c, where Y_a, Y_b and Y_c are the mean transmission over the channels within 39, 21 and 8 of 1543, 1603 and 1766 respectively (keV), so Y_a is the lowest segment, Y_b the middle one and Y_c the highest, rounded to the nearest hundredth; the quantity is 0.81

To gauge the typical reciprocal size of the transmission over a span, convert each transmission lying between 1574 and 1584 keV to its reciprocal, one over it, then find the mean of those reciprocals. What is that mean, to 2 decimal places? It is 1.14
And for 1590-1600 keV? 1.34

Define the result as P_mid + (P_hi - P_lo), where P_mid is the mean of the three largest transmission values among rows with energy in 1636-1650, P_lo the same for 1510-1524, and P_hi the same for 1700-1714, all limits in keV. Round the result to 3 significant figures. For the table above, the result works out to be 1.05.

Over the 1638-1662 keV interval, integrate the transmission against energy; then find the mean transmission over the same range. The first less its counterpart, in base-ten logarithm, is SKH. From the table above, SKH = 1.40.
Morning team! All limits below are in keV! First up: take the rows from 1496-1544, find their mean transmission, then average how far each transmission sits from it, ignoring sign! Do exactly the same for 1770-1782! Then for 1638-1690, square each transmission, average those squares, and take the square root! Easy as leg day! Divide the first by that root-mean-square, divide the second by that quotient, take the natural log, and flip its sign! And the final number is 1.4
